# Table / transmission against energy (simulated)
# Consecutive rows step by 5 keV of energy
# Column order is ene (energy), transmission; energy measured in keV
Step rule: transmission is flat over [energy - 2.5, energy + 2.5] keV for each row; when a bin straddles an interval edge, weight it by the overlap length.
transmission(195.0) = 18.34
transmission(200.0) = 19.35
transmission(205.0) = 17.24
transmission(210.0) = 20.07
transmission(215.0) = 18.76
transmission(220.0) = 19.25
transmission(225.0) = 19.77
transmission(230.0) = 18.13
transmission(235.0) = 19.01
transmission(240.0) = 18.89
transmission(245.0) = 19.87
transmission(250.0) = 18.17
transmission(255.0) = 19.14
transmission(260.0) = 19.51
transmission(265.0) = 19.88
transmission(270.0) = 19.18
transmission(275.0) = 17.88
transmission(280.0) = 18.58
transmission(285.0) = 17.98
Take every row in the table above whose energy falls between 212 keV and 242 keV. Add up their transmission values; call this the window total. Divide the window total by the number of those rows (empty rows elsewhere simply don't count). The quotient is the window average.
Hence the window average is 19.0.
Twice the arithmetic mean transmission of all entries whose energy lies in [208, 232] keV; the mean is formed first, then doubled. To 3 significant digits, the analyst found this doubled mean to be 38.4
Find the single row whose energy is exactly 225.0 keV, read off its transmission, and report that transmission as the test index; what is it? 19.77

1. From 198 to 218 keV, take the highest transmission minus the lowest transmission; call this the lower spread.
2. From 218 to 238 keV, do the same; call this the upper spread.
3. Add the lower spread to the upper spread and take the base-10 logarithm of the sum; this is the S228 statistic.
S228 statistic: 0.65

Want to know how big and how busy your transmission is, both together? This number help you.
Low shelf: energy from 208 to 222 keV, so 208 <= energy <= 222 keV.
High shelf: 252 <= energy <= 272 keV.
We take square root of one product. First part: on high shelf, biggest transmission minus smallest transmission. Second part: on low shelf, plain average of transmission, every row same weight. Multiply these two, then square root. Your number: 3.8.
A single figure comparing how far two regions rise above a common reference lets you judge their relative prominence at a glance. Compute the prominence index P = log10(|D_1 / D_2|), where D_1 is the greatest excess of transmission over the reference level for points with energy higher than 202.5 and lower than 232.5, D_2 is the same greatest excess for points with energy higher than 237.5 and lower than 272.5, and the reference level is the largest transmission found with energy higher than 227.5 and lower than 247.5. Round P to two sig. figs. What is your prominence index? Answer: 1.3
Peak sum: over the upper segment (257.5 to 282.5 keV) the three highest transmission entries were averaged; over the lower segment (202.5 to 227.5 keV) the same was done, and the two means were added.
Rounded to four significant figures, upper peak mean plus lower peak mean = 39.22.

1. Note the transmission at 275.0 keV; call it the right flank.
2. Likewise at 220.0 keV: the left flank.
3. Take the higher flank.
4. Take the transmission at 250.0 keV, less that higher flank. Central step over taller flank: -1.1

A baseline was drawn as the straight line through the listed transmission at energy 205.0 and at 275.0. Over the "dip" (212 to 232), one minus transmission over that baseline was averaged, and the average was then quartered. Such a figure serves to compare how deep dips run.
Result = -0.023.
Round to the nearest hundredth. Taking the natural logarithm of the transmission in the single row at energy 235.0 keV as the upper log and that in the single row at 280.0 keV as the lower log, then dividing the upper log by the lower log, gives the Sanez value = 1.01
